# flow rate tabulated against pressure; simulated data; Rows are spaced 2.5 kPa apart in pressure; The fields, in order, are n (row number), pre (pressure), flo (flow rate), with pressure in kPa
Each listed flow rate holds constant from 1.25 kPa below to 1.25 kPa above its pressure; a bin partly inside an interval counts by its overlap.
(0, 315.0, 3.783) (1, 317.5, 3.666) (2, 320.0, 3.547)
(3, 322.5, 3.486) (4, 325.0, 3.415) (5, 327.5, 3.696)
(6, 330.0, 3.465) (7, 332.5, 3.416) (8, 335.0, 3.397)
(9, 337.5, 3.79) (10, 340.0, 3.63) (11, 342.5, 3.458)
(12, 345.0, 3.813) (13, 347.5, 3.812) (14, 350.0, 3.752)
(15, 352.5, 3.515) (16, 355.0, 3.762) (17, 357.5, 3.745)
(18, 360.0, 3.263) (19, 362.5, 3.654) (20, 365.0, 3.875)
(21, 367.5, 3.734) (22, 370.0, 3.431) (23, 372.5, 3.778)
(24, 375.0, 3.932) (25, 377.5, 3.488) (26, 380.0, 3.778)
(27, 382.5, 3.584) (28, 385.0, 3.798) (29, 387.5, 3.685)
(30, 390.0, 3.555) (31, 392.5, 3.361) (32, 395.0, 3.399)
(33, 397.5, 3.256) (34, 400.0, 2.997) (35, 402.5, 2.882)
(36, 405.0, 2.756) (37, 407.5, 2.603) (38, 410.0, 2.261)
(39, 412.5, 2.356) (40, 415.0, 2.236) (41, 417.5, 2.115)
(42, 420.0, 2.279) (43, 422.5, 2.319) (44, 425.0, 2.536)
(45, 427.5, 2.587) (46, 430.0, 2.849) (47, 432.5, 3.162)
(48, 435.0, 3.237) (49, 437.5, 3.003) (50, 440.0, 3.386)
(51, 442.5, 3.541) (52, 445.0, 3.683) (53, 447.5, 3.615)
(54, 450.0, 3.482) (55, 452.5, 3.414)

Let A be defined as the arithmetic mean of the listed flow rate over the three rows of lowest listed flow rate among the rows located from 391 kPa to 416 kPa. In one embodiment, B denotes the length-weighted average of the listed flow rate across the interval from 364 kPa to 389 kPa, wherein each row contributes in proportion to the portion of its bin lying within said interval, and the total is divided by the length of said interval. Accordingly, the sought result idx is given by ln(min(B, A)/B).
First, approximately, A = 2.3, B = 3.71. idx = -0.48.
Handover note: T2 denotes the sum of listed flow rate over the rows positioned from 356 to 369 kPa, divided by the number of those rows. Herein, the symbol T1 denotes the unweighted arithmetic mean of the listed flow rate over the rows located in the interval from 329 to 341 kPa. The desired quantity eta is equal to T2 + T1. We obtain 7.19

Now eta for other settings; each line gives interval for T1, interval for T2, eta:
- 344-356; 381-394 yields 7.33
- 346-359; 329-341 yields 7.26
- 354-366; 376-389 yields 7.33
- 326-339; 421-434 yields 6.24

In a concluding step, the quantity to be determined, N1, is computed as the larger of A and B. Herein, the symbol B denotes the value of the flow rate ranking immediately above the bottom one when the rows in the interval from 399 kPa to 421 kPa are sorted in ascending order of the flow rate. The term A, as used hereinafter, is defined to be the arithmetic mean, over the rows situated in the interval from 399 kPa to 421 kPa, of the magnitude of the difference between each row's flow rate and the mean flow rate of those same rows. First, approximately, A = 0.28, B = 2.236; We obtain 2.24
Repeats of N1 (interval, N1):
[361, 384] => 3.49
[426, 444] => 2.85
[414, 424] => 2.24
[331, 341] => 3.42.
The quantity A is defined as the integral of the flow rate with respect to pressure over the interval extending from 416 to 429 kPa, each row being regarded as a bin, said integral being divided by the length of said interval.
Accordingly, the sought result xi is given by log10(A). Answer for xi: 0.375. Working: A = 2.37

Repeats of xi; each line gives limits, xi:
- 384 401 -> 0.536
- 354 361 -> 0.556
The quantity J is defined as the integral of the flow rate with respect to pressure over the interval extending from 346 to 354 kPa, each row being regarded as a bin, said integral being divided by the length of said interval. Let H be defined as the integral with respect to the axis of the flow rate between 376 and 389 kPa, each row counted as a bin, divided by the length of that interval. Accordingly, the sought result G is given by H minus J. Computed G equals 0.0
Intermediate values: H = 3.67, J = 3.7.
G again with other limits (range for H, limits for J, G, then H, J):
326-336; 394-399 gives 0.2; 3.49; 3.3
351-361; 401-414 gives 1.0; 3.58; 2.6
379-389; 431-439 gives 0.6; 3.71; 3.1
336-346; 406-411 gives 1.2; 3.66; 2.5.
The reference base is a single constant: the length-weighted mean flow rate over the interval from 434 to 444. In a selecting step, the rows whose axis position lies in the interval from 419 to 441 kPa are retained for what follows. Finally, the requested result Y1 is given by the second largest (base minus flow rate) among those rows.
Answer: 1.0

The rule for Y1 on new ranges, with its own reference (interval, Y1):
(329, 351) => -0.1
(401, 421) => 1.1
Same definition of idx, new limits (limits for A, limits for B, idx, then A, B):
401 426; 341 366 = -0.51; 2.2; 3.66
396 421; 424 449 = -0.36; 2.2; 3.17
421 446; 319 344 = -0.35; 2.5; 3.53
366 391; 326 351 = -0.04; 3.5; 3.62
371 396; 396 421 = 0.00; 3.4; 2.59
